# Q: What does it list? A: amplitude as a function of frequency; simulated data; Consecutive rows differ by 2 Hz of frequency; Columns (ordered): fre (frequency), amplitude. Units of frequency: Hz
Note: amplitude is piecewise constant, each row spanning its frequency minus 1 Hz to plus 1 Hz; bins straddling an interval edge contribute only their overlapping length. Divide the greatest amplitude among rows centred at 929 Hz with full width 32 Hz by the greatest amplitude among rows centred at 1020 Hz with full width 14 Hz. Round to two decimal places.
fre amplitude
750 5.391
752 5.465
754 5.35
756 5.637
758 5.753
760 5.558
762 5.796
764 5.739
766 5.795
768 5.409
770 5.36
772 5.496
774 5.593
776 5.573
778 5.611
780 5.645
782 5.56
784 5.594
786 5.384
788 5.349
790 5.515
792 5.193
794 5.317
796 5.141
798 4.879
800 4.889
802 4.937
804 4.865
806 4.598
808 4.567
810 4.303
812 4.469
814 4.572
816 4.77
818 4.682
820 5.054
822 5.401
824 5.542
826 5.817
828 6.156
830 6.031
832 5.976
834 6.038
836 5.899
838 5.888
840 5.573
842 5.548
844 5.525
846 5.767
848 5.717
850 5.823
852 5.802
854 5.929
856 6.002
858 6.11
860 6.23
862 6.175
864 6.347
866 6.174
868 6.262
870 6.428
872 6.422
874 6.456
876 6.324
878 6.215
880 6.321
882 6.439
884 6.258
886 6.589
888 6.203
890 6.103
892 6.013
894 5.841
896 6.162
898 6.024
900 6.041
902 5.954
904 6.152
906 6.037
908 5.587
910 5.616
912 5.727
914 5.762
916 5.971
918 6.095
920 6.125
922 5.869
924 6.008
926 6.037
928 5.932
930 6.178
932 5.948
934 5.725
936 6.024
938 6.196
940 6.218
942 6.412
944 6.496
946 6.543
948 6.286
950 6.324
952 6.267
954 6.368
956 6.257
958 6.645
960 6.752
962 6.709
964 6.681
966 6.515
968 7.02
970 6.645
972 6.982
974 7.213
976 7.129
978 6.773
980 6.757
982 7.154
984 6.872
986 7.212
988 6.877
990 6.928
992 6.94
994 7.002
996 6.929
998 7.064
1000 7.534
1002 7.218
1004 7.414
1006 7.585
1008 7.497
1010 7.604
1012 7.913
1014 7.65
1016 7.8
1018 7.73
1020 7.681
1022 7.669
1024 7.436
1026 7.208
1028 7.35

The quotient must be 0.83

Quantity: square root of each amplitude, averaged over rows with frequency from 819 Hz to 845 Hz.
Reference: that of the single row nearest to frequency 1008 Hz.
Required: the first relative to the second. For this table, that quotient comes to 0.87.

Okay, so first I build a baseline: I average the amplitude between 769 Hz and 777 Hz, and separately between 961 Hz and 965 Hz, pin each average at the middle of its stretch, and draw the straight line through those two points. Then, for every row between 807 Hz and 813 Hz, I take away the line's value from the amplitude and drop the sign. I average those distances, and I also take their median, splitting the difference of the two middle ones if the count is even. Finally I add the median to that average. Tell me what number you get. 2.6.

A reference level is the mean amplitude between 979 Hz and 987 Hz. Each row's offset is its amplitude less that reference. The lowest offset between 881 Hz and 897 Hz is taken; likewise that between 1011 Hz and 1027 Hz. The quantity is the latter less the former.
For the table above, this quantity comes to 1.4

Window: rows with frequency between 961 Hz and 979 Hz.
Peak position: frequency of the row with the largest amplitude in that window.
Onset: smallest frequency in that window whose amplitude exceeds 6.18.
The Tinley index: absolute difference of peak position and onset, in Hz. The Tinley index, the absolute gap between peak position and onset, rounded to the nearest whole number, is 12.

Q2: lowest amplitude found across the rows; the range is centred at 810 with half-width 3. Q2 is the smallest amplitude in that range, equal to 4.303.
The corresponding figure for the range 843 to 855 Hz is 5.525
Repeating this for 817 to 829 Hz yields 4.682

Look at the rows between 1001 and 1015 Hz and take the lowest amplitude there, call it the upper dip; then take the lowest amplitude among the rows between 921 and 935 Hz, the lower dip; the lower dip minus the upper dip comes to -1.5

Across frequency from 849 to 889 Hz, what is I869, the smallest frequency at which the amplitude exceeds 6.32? 864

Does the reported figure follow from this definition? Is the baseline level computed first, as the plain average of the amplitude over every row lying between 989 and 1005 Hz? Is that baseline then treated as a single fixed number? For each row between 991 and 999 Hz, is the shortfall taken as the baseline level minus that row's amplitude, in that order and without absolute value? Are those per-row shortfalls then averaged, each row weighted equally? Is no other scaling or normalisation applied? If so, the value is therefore 0.14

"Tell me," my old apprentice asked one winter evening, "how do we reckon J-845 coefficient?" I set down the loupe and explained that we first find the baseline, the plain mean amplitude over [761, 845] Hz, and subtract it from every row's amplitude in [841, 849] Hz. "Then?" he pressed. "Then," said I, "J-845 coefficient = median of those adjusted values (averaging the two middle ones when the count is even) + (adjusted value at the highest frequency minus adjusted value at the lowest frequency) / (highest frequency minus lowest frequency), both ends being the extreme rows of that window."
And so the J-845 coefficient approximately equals 0.30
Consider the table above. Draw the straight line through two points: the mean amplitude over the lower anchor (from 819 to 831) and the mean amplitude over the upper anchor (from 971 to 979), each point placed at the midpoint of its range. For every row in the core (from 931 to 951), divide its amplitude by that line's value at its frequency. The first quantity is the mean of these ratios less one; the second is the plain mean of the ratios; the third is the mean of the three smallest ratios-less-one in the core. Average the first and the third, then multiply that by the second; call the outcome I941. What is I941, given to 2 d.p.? -0.09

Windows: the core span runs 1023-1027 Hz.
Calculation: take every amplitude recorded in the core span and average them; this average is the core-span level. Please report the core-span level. 7.3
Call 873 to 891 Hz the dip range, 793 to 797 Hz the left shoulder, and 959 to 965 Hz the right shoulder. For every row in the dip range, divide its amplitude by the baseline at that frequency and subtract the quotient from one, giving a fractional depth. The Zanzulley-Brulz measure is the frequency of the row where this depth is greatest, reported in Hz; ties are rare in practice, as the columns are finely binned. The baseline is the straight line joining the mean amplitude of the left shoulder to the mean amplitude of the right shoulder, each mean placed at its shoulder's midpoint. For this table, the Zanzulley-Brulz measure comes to 890 Hz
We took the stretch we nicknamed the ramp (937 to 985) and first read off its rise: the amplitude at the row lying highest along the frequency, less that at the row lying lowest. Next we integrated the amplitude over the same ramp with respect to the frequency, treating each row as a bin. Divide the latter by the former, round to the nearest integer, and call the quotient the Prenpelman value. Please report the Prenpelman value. 471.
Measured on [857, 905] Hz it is 7107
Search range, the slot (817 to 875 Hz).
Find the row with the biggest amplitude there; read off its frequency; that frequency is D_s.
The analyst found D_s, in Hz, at 874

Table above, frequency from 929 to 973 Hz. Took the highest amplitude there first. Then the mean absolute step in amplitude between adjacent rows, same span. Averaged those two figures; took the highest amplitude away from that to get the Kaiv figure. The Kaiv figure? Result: -3.42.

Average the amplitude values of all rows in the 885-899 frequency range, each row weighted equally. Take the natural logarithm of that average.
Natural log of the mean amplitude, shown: 1.81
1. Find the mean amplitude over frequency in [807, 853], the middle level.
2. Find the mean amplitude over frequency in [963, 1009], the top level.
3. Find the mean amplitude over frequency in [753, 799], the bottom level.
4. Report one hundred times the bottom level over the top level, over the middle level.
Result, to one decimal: 14.4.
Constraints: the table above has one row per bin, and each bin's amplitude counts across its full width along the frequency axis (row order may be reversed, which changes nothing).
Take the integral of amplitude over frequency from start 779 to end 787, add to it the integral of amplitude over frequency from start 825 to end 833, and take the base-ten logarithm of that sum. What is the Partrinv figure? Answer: 1.97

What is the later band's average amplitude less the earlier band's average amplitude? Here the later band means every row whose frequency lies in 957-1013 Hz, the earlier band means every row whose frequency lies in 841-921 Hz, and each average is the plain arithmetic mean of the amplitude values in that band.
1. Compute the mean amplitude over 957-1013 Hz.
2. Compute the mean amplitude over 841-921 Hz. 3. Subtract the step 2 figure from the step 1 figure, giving 1.00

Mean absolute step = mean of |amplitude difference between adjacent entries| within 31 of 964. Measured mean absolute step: 0.18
